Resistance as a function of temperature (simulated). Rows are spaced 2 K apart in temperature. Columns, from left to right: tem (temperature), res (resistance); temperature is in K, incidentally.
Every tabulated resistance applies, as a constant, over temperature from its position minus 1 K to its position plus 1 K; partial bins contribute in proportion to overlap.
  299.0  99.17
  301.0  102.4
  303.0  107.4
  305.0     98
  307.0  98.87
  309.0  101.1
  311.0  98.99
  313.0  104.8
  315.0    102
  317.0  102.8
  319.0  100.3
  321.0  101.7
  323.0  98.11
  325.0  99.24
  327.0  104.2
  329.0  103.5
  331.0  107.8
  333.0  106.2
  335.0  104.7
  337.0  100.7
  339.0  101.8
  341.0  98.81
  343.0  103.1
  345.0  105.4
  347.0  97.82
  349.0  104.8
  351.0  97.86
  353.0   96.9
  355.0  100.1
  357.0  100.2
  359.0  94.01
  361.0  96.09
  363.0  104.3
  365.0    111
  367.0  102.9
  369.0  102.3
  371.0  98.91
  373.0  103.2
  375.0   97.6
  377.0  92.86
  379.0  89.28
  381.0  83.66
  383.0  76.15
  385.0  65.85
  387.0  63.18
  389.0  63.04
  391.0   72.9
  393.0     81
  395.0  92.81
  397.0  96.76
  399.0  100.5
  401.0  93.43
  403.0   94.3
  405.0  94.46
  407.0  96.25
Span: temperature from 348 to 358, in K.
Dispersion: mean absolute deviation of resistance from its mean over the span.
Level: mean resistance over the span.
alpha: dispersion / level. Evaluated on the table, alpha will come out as 0.021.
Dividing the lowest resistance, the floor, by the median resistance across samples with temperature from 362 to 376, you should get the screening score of 0.948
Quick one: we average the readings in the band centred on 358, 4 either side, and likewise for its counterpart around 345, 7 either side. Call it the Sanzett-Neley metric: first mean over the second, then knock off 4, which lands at -3.037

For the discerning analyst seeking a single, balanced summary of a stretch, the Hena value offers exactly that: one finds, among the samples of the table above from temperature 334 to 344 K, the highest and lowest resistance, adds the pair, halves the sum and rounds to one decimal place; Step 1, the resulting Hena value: 101.8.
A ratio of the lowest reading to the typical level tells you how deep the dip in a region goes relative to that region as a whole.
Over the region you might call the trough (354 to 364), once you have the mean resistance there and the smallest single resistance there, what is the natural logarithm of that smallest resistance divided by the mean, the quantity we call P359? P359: -0.051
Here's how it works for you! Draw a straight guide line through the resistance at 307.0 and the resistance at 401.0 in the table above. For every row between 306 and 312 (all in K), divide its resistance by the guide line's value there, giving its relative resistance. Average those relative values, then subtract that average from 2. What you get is 0.99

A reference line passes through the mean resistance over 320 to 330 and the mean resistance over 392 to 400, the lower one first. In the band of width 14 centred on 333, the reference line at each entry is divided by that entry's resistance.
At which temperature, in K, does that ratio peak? 337.0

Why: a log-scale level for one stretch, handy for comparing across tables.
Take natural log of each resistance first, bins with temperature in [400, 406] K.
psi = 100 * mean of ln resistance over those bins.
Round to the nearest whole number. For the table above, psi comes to 454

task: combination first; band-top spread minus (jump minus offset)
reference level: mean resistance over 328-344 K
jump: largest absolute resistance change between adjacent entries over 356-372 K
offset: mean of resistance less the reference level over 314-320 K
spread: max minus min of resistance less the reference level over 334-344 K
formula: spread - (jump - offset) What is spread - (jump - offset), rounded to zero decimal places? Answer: -4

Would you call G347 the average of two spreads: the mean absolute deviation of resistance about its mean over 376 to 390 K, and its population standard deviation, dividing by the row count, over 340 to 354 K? 7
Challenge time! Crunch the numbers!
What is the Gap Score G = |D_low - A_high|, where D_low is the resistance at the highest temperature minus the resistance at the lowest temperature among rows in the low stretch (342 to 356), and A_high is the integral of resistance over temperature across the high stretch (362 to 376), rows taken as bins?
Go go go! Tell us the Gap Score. 1443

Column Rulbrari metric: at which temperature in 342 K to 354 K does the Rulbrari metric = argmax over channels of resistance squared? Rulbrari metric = 345.0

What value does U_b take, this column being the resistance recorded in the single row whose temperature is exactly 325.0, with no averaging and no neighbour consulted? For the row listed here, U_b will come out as 99.24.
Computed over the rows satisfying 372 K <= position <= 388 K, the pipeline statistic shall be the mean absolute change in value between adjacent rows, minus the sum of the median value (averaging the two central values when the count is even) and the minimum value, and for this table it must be -144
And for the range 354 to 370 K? -191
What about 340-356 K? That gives -192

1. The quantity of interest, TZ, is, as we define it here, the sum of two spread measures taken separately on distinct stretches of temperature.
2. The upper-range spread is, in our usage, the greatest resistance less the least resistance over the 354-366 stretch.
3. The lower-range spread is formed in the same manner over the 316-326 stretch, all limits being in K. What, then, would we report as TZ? 22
